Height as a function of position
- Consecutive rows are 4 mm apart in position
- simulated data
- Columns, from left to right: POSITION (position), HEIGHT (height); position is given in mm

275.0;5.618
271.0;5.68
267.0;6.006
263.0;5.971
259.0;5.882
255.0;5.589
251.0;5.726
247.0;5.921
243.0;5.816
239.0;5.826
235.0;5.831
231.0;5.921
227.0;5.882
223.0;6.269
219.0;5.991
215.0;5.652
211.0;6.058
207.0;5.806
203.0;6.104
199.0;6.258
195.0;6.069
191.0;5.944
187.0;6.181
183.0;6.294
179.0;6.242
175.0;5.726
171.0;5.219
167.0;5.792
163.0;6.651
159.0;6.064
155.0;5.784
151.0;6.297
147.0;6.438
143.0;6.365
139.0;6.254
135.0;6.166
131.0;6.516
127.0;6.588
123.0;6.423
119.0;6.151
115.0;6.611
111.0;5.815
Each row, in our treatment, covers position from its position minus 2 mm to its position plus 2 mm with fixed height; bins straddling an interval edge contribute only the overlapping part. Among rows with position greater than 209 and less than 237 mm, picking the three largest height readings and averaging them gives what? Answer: 6.11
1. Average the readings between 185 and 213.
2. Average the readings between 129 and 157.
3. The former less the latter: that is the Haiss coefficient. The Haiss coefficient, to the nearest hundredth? -0.20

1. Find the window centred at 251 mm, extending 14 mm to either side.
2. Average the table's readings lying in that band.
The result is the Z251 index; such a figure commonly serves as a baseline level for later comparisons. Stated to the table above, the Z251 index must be 5.82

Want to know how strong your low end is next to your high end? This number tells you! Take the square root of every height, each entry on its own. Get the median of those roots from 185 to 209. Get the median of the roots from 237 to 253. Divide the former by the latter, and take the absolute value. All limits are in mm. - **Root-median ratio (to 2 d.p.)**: 1.02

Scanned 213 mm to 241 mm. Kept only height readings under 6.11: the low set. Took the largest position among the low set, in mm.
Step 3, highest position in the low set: 239.0 mm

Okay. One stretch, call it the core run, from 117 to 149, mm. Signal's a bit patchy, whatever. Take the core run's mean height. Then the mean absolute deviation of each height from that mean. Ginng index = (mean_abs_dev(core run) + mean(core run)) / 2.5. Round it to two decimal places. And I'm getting 2.60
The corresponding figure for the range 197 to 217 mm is 2.47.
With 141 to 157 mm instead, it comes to 2.58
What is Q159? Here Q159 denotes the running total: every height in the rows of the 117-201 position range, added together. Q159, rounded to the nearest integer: 129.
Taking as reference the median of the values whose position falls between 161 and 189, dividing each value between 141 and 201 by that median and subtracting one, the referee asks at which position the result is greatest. 163.0 mm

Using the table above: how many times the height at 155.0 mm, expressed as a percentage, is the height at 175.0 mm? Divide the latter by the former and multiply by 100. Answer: 99.0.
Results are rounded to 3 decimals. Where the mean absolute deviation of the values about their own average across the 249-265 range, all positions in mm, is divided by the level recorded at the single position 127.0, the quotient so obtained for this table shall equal 0.020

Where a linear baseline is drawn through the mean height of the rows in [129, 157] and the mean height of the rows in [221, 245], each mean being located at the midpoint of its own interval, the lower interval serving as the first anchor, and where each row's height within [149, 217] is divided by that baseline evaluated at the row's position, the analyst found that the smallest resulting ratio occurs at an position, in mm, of 171.0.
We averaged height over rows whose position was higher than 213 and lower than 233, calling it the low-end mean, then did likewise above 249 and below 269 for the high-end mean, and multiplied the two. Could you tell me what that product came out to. 34.7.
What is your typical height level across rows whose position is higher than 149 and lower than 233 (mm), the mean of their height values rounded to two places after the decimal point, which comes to 6.01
